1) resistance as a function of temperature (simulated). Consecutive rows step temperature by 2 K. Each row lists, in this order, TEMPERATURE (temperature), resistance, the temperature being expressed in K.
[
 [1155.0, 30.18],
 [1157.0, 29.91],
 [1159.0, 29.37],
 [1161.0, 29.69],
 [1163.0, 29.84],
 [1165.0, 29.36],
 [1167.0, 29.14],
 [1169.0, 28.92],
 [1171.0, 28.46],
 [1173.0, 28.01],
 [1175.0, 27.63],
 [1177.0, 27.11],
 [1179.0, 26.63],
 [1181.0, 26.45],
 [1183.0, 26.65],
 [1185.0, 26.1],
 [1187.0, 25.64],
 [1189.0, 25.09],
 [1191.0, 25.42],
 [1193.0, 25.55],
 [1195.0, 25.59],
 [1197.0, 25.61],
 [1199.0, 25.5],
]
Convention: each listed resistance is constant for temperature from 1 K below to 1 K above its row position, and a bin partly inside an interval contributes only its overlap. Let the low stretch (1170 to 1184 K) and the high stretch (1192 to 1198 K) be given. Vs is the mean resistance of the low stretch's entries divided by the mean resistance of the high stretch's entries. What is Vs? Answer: 1.07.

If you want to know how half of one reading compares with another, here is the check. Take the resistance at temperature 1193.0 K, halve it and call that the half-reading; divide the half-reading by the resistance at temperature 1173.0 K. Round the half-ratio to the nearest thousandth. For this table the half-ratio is 0.456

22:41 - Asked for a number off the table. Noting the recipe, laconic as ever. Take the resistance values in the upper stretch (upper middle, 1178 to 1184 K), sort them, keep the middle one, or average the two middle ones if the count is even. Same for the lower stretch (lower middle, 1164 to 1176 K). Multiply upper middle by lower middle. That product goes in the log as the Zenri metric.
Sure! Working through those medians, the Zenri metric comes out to 764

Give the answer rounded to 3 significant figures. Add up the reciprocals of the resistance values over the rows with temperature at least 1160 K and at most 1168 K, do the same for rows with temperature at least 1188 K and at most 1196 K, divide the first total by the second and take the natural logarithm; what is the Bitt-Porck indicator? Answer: -0.149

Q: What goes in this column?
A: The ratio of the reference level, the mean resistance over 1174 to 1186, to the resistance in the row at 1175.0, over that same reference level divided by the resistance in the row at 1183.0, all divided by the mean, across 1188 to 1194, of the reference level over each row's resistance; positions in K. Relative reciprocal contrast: 0.91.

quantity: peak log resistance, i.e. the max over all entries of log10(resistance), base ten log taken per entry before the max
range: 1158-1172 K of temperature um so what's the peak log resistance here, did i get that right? 1.47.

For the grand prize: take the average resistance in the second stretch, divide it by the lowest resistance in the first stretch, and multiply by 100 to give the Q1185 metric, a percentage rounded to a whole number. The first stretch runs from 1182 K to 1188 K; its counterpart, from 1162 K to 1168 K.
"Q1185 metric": 115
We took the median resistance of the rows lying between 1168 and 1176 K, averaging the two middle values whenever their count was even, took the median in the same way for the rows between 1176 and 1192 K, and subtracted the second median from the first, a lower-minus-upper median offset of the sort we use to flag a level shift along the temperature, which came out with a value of 2.0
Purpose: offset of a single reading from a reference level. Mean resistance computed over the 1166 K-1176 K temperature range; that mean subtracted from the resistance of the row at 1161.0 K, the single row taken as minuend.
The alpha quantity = 1.3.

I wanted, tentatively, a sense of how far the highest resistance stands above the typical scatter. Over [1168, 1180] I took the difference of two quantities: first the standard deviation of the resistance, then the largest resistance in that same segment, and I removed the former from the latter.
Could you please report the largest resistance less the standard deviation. 28.1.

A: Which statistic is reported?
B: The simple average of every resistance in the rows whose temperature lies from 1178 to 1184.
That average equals 26.6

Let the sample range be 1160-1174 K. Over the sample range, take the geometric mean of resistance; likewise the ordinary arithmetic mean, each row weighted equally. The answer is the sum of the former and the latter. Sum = 58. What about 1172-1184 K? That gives 54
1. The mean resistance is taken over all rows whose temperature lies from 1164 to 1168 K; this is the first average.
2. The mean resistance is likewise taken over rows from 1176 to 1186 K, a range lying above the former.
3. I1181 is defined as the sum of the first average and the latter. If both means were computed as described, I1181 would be 55.8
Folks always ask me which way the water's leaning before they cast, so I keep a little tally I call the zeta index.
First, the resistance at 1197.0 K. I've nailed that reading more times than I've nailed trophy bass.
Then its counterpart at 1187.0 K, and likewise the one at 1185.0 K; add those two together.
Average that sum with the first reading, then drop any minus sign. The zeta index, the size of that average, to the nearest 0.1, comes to 38.7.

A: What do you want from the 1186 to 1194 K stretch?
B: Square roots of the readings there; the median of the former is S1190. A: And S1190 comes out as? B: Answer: 5.05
